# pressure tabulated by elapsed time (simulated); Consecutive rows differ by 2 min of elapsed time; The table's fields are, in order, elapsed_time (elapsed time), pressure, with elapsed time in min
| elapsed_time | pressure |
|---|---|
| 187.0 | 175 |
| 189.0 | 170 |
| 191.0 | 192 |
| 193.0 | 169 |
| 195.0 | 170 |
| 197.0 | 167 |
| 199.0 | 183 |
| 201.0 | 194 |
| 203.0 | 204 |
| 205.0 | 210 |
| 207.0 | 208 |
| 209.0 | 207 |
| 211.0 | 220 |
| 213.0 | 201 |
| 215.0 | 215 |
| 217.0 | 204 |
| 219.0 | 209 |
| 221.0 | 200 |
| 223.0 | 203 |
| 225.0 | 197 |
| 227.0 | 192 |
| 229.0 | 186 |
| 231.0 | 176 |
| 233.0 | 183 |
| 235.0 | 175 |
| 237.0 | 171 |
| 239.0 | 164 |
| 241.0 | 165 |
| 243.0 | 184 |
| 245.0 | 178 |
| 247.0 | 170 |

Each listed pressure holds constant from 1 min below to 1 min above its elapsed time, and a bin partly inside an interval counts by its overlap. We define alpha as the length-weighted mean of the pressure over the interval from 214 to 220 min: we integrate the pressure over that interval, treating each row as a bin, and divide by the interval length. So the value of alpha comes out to 209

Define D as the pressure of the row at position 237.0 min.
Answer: 171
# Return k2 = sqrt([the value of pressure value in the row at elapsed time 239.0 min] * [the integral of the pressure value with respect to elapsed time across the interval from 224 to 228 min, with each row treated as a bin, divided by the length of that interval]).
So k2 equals 178.6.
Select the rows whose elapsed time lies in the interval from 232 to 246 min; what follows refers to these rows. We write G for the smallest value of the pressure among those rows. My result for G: 164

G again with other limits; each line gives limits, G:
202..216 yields 201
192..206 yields 167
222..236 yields 175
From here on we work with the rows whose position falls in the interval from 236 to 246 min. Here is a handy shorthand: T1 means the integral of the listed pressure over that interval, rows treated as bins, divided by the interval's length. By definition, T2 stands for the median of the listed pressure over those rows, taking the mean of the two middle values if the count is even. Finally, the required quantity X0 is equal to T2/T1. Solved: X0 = 0.99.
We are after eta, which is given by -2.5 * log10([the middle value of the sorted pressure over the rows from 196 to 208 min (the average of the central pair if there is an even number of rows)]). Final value -5.75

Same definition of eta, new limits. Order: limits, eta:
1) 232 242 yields -5.58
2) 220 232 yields -5.72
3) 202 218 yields -5.79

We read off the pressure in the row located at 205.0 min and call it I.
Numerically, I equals 210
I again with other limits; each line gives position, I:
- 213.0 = 201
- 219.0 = 209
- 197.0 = 167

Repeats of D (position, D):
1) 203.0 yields 204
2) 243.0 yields 184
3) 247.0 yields 170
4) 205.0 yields 210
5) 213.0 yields 201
